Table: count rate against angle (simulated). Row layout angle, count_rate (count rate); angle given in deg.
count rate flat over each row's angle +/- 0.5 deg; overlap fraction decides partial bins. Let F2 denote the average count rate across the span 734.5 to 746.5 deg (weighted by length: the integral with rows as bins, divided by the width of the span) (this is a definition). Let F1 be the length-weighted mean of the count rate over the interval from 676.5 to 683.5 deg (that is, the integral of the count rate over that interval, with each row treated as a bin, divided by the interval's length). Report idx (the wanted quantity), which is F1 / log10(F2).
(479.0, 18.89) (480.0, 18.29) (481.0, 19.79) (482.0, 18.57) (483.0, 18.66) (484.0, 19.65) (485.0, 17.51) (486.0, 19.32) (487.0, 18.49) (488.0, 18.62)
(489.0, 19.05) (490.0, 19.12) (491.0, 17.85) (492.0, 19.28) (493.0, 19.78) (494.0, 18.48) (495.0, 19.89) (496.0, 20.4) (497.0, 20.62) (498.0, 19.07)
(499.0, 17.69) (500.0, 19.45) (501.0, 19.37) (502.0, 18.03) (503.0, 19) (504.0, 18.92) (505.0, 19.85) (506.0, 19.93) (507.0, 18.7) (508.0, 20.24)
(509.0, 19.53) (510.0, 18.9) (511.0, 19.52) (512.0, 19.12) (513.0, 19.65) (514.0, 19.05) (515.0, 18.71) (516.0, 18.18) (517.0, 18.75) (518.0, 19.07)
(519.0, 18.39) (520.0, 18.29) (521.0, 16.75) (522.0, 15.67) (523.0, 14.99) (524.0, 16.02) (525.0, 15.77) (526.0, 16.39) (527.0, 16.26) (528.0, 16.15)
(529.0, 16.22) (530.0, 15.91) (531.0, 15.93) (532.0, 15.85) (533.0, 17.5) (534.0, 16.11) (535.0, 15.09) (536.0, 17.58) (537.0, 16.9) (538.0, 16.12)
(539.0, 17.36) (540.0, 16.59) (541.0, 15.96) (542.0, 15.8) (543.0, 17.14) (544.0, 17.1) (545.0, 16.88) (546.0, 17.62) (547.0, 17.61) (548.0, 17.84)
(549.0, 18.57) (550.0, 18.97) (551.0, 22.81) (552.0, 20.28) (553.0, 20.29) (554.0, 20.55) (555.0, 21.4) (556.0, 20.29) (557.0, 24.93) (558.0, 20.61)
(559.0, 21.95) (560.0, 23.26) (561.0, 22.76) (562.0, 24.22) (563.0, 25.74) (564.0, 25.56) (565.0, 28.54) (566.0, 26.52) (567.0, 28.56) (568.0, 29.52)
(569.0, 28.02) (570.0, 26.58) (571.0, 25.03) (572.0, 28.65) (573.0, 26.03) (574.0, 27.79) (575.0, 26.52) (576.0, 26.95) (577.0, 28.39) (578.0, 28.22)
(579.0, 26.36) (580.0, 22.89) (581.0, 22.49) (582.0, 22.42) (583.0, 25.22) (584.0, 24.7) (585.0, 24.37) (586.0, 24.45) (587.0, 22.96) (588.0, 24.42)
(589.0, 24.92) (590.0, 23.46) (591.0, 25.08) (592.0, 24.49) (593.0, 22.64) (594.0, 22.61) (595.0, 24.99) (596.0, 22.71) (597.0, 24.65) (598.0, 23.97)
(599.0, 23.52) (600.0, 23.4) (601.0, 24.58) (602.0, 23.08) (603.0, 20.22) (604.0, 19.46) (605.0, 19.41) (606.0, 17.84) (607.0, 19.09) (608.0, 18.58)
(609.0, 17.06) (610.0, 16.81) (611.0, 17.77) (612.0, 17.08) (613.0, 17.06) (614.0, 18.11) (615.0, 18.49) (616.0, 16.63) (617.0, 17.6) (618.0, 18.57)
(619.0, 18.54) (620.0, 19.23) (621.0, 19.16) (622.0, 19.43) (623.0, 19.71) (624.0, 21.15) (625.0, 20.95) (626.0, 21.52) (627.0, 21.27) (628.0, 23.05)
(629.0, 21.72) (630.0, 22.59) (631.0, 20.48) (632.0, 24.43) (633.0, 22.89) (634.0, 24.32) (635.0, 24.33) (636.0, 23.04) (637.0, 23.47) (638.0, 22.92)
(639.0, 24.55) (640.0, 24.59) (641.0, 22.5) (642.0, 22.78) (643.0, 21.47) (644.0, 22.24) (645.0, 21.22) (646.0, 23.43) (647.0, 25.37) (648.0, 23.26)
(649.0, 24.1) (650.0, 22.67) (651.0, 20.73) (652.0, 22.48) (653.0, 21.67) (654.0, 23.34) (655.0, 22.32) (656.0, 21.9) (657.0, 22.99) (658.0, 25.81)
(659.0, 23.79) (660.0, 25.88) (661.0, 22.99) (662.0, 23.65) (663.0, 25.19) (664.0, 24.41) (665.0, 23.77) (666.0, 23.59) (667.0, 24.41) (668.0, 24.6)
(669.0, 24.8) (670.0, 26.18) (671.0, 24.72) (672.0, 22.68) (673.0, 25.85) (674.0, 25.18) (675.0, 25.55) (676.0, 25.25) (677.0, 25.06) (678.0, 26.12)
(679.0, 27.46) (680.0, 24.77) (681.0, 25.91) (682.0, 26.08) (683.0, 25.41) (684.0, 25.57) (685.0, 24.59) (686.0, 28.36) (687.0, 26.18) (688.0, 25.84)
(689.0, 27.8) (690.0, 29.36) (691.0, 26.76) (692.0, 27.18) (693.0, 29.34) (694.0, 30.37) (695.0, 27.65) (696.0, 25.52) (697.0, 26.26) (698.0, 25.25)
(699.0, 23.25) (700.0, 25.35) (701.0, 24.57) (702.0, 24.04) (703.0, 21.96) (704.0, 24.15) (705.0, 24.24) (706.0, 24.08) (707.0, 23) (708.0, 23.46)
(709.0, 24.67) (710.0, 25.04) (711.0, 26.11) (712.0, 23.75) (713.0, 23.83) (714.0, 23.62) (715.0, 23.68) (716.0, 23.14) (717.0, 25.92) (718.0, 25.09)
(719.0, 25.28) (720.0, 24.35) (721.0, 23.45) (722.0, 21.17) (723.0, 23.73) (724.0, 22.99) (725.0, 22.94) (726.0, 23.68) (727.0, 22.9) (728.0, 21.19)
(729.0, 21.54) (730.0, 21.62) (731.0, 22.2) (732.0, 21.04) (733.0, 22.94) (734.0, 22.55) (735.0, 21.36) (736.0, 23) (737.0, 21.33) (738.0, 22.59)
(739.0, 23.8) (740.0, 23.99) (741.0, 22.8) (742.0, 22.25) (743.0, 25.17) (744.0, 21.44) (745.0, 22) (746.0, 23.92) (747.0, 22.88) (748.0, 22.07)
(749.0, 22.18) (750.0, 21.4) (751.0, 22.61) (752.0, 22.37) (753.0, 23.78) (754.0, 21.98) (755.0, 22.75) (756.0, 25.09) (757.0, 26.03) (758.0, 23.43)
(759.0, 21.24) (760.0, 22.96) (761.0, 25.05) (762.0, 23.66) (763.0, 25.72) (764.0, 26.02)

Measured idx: 19.0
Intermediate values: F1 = 26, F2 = 22.8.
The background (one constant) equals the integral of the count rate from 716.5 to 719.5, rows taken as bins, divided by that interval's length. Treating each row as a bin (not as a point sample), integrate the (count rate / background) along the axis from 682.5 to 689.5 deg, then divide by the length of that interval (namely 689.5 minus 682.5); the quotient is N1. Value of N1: 1.03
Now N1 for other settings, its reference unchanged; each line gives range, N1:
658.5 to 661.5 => 0.95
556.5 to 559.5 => 0.88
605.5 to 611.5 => 0.70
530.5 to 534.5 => 0.64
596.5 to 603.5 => 0.92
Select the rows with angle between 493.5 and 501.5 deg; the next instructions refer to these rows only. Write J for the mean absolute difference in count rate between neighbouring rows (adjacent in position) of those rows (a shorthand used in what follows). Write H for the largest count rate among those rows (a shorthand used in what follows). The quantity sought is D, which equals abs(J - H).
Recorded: 19.6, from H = 20.62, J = 1.0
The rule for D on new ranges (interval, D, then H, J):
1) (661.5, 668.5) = 24.5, 25.19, 0.7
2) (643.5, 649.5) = 23.7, 25.37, 1.6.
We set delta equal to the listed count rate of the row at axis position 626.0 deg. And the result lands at 21.52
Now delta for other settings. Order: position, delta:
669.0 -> 24.8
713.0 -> 23.83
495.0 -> 19.89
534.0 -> 16.11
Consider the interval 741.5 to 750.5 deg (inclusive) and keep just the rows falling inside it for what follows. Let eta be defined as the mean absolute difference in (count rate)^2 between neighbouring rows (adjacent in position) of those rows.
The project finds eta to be 69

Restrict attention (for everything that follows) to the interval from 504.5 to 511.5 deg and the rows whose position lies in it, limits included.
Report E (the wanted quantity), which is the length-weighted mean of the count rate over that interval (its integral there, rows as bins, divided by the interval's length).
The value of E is 20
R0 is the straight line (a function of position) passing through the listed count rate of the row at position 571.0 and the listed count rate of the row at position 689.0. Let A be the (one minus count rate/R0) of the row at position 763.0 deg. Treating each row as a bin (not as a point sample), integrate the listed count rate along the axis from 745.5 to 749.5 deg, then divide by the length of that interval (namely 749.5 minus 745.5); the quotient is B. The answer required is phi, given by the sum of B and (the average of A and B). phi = 34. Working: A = 0.13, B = 22.8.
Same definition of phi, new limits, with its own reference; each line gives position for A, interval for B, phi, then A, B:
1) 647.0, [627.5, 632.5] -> 34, 0.05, 22.5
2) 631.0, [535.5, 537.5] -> 26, 0.23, 17.2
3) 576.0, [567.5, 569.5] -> 43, -0.07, 28.8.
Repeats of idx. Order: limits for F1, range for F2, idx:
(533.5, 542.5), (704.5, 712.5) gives 11.8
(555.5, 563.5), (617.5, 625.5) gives 17.8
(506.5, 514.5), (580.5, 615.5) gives 14.5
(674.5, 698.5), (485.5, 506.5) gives 20.7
